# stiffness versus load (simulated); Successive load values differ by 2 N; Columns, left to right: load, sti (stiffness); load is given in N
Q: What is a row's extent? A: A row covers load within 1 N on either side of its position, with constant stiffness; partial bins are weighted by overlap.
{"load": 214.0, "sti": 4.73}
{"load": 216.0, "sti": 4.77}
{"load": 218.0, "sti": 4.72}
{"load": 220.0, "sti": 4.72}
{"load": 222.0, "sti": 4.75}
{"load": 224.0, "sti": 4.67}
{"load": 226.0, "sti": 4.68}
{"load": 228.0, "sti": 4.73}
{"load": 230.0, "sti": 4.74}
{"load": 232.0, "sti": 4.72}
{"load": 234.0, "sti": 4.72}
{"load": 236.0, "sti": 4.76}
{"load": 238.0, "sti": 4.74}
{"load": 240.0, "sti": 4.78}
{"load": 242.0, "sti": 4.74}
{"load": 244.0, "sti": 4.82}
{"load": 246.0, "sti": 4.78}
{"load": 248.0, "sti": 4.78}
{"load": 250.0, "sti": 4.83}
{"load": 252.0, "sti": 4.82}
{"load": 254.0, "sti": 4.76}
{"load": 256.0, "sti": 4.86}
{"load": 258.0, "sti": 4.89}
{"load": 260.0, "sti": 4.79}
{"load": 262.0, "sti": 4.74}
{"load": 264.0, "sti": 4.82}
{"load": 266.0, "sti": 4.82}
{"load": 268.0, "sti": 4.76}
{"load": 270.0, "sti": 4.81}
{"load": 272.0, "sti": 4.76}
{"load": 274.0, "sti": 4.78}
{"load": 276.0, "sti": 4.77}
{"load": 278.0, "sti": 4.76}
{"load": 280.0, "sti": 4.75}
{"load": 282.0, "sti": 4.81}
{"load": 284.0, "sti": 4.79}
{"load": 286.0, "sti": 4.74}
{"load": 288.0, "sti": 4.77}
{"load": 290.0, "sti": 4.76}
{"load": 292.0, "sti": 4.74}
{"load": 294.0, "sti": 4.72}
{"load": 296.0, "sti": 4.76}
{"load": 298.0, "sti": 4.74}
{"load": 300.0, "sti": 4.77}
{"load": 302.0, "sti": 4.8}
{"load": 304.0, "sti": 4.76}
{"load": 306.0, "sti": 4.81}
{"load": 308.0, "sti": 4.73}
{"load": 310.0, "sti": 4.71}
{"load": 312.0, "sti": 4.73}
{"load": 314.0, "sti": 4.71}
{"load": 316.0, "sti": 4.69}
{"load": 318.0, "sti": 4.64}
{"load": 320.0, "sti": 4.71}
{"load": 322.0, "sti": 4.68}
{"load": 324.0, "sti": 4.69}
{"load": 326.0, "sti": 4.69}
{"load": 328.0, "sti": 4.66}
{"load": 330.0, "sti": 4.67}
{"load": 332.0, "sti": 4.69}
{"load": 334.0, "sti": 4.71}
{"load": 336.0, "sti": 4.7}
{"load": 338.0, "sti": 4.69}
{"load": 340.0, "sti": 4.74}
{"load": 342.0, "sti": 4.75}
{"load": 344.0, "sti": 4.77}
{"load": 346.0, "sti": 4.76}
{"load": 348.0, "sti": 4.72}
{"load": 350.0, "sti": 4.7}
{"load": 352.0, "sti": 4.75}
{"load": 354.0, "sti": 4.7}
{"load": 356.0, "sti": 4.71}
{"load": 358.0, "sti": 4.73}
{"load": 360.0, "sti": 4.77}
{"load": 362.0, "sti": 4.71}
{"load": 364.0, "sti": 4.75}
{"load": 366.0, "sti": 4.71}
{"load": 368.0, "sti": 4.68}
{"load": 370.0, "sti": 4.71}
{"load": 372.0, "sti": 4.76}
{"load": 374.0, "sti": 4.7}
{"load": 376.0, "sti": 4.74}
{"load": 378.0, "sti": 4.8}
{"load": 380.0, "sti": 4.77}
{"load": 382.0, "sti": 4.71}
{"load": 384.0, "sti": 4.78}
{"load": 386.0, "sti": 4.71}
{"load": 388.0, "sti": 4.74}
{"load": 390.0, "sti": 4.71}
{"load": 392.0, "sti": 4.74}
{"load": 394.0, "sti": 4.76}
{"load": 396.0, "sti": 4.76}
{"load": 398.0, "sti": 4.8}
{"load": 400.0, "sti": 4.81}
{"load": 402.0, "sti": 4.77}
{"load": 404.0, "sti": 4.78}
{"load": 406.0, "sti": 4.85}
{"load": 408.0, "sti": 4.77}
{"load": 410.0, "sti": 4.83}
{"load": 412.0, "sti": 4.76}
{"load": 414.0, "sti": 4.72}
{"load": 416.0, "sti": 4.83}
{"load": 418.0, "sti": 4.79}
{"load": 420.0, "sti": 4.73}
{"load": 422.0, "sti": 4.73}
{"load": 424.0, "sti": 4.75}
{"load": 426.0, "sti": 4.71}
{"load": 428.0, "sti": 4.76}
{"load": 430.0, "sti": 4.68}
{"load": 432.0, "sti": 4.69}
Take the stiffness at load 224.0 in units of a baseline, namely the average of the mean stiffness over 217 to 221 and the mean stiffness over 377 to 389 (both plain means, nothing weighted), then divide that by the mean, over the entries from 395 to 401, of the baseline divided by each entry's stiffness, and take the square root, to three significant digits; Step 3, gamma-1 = 0.999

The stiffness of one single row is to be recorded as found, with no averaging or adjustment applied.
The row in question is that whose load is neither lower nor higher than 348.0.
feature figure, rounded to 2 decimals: 4.72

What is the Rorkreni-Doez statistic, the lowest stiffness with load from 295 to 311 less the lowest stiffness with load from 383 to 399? 0.000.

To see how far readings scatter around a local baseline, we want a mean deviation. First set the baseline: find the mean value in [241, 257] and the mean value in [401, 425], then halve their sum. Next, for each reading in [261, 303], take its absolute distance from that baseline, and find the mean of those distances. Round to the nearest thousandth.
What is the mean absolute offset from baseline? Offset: 0.029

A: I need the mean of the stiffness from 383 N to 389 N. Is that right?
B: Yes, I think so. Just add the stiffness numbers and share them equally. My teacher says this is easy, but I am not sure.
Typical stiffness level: 4.74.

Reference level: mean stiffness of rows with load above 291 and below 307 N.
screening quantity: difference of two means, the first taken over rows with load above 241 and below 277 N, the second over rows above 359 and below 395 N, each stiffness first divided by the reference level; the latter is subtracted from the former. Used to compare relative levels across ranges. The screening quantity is 0.013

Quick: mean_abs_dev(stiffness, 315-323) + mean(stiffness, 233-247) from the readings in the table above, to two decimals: 4.78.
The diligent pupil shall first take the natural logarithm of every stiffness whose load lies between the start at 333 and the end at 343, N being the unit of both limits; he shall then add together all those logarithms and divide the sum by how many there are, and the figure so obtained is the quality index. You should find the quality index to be 1.55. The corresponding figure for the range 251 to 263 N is 1.57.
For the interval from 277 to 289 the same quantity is 1.56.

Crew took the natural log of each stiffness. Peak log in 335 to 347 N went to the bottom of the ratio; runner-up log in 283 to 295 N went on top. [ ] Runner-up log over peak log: 1.00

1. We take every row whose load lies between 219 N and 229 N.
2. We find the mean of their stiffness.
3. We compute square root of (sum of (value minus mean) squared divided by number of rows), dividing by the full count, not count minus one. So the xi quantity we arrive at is 0.0303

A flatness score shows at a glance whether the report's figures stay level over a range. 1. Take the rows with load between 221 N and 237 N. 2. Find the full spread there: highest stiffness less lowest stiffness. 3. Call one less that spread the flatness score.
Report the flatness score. 0.91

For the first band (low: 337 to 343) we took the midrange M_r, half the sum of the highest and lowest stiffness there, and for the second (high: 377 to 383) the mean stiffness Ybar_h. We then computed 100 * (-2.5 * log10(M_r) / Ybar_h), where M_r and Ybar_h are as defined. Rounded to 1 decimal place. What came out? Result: -35.4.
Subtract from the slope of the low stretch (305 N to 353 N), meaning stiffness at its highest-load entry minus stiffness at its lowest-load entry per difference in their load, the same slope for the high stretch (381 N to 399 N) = -0.007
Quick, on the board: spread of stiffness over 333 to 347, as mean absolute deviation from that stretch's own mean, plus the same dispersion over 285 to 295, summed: 0.0421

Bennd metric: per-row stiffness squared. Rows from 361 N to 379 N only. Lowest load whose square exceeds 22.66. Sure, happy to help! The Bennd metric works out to 378.0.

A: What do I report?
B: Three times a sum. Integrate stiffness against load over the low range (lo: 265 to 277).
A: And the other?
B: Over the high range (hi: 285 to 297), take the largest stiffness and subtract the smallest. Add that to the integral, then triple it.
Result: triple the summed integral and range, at 172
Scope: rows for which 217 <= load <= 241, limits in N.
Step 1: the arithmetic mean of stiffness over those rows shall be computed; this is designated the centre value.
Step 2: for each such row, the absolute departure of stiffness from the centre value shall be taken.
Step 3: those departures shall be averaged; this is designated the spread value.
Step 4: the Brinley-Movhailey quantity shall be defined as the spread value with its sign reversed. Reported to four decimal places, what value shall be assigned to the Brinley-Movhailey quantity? -0.0225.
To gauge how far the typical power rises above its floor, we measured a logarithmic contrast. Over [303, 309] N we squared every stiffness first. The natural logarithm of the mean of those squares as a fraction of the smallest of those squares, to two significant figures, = 0.015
